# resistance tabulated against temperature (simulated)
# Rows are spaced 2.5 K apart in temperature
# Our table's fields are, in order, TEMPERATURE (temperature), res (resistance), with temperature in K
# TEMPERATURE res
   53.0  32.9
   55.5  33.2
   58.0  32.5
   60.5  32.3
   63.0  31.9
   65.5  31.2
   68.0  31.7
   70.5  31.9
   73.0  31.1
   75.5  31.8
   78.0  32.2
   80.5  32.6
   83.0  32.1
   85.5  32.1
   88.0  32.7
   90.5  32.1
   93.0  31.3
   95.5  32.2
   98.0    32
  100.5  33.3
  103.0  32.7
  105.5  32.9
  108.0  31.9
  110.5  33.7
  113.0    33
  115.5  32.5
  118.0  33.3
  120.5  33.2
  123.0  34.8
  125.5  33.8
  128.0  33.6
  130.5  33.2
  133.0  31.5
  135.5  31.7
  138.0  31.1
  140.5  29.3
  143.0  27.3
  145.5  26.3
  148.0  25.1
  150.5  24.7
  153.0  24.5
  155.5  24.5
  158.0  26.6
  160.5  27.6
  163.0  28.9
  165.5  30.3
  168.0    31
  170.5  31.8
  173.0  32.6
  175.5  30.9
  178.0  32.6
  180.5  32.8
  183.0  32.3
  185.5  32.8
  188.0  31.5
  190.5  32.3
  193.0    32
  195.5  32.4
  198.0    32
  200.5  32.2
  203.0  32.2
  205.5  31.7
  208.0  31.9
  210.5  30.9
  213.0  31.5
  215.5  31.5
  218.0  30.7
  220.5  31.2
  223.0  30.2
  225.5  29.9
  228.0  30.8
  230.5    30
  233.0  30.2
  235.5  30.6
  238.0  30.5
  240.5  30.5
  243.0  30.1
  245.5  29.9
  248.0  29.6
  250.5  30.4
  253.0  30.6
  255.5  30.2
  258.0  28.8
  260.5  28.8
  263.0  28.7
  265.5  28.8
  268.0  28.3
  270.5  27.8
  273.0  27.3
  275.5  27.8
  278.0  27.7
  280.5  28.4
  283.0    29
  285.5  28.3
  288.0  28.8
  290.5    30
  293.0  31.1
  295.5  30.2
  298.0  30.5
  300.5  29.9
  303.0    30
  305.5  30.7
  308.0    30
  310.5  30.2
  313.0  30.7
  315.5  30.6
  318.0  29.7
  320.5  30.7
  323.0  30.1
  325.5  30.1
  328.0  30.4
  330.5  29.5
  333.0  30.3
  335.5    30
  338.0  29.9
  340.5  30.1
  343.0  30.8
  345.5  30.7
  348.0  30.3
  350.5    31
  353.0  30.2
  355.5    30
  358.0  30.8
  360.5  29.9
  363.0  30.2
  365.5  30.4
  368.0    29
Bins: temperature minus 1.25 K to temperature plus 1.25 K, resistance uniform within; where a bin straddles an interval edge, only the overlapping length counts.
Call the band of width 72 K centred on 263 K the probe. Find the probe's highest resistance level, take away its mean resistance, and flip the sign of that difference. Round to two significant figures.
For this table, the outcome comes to -1.7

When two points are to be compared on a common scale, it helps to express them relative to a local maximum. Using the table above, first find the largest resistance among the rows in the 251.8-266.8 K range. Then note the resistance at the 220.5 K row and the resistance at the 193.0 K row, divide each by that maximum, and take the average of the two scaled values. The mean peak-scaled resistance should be 1.03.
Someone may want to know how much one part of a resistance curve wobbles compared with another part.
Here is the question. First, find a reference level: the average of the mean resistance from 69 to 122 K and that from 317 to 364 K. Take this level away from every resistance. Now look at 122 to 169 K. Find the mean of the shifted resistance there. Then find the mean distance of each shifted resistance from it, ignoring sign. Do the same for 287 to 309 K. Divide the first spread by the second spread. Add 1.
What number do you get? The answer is 7.7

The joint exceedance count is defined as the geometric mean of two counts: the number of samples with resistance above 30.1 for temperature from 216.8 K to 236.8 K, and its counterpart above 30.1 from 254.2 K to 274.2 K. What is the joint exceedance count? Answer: 2.4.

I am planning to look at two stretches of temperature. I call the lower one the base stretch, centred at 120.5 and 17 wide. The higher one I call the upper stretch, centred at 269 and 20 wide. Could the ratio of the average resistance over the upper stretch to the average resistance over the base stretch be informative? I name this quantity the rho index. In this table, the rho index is 0.84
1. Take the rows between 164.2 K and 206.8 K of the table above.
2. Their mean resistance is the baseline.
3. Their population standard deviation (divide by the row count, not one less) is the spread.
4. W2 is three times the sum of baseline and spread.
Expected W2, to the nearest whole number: 98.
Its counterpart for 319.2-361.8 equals 92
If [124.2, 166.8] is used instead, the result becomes 96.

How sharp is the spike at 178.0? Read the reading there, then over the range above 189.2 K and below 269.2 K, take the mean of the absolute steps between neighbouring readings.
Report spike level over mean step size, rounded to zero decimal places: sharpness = 78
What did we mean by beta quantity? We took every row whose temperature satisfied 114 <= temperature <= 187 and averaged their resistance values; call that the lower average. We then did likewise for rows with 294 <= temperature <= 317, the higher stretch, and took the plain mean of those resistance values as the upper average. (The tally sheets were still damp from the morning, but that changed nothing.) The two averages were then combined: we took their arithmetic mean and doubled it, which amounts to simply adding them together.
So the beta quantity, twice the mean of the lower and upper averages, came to 60.7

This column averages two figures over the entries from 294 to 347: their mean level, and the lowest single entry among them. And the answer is 29.9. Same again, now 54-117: 31.7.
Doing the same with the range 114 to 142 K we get 30.9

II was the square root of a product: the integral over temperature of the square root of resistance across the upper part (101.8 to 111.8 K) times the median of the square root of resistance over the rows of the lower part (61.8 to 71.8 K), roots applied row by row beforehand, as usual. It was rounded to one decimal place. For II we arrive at 18.0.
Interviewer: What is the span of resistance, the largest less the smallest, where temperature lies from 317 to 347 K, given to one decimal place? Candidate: 1.3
